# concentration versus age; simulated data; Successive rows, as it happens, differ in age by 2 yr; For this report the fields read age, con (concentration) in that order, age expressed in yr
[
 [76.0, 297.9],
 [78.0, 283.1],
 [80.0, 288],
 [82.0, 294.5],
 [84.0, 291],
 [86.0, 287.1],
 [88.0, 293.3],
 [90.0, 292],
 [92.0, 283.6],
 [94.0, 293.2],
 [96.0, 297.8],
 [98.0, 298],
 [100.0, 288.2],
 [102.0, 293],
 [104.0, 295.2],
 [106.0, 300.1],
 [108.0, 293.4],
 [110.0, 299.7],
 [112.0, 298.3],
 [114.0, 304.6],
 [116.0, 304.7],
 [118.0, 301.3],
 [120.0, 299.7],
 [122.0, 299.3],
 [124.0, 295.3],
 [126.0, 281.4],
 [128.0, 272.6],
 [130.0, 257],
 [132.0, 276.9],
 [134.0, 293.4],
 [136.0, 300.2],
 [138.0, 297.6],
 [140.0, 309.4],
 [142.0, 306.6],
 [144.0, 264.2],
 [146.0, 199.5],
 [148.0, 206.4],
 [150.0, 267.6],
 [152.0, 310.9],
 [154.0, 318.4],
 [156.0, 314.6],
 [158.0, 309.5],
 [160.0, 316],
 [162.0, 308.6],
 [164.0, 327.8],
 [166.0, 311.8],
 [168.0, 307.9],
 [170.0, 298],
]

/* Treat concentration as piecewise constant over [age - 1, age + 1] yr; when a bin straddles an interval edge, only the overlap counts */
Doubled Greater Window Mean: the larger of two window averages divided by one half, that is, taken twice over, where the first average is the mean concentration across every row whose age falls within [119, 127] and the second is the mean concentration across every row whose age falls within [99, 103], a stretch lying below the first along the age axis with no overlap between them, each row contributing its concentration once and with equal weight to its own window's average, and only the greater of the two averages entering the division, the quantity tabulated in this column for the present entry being 588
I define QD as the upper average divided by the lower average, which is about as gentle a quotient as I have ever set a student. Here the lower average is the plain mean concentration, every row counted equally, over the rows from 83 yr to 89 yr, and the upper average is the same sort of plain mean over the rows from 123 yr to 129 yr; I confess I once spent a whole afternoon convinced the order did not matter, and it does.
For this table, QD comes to 0.97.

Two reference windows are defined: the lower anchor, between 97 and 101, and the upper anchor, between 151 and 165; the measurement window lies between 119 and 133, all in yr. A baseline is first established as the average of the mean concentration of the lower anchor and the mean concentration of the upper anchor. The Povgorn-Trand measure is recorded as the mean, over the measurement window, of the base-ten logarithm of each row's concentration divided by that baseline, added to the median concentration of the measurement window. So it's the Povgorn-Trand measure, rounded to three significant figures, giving 281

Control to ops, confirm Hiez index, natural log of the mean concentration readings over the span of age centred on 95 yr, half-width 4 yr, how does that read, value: 5.68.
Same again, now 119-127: 5.68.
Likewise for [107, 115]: 5.70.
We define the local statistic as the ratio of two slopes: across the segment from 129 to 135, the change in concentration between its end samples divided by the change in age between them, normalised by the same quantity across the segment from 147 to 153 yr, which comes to 0.35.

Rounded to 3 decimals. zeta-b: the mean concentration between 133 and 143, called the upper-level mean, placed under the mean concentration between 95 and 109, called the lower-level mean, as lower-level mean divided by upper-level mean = 0.979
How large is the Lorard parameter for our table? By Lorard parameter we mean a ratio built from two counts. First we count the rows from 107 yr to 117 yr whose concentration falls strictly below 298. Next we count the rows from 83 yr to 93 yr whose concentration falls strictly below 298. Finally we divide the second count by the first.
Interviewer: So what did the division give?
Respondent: 5.0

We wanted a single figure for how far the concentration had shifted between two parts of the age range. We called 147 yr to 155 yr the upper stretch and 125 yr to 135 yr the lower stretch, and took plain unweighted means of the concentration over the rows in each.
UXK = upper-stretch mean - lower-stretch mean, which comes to 0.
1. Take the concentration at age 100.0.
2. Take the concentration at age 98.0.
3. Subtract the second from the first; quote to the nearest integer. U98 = -10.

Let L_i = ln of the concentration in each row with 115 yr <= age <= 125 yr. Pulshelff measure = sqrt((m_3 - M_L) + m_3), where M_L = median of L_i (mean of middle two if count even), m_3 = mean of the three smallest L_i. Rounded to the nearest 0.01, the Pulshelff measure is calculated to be 2.39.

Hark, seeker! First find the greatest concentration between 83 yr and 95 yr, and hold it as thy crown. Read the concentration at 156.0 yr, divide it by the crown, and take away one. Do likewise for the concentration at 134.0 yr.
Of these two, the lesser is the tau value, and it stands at 0.000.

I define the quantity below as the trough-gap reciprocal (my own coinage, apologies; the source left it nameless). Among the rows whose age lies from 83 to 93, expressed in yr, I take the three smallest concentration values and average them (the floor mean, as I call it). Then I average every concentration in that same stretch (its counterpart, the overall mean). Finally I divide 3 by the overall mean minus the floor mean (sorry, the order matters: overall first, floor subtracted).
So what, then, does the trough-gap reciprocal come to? 1.38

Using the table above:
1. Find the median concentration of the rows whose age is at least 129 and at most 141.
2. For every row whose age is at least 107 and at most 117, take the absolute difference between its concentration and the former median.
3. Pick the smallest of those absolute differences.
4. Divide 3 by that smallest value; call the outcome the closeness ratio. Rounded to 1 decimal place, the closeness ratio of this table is 1.4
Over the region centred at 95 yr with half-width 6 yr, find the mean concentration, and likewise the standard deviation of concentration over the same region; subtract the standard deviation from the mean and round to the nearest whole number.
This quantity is 287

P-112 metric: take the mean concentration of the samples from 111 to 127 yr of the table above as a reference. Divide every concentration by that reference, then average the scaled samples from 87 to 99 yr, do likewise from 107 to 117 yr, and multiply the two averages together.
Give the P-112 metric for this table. 0.99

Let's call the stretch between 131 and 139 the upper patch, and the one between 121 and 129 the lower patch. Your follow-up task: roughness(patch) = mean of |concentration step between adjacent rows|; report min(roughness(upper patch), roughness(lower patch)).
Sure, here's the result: 8.6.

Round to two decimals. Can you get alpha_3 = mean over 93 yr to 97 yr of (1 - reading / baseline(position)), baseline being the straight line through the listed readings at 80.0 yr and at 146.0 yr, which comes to -0.10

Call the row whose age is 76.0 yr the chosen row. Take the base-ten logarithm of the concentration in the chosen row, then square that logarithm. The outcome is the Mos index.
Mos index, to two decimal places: 6.12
